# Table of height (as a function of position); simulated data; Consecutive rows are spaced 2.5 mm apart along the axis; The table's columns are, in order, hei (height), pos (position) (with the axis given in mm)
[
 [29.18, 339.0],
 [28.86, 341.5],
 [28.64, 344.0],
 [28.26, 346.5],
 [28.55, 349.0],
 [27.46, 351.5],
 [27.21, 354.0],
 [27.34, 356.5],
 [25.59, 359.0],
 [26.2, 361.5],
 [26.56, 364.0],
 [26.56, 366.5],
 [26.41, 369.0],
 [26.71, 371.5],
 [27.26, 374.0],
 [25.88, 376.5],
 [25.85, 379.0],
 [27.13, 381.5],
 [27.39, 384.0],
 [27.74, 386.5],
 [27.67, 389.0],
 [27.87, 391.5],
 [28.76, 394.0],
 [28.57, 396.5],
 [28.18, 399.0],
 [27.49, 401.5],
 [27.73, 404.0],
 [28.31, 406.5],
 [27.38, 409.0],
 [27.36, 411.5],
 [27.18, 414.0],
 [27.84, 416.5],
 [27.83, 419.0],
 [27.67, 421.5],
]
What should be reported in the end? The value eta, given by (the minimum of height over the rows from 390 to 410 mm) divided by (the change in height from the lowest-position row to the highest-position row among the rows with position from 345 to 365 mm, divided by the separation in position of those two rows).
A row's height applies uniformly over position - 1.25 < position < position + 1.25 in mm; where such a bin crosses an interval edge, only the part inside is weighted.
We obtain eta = -282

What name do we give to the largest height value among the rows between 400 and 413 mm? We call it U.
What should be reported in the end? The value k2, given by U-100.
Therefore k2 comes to -71.7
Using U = 28.31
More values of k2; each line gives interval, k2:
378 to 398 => -71.2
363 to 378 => -72.7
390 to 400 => -71.2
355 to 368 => -72.7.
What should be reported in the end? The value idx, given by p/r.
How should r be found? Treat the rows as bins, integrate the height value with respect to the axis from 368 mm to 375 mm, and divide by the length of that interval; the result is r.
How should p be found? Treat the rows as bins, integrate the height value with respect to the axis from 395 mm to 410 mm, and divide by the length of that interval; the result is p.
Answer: 1.04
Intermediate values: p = 27.97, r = 26.8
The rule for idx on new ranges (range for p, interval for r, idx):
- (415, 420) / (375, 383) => 1.06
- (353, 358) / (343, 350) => 0.96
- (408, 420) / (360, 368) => 1.04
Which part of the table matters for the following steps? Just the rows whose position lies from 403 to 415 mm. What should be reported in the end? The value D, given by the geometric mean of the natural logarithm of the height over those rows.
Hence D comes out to 3.32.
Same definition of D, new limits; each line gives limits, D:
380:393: 3.32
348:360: 3.30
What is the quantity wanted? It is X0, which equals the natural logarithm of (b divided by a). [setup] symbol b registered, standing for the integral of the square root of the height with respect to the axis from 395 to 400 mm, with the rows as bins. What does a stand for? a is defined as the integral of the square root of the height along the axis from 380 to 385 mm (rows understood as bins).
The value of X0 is 0.022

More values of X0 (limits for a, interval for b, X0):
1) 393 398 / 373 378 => -0.039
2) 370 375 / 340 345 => 0.033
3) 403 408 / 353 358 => -0.015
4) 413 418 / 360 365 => -0.022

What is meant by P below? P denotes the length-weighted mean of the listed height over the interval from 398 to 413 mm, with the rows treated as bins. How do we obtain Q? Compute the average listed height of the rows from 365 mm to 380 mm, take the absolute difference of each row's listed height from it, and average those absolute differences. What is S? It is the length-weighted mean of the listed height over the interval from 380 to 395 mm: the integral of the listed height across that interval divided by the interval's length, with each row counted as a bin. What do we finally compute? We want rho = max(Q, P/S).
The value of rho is 1.00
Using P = 27.7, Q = 0.398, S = 27.7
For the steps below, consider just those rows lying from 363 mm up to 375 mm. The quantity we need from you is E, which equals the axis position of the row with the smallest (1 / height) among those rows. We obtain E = 374.0 mm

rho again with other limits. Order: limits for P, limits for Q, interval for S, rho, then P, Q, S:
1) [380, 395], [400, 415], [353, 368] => 1.04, 27.7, 0.297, 26.6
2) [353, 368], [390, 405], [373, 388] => 0.99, 26.6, 0.403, 26.9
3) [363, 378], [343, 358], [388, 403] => 0.95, 26.6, 0.573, 28.1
